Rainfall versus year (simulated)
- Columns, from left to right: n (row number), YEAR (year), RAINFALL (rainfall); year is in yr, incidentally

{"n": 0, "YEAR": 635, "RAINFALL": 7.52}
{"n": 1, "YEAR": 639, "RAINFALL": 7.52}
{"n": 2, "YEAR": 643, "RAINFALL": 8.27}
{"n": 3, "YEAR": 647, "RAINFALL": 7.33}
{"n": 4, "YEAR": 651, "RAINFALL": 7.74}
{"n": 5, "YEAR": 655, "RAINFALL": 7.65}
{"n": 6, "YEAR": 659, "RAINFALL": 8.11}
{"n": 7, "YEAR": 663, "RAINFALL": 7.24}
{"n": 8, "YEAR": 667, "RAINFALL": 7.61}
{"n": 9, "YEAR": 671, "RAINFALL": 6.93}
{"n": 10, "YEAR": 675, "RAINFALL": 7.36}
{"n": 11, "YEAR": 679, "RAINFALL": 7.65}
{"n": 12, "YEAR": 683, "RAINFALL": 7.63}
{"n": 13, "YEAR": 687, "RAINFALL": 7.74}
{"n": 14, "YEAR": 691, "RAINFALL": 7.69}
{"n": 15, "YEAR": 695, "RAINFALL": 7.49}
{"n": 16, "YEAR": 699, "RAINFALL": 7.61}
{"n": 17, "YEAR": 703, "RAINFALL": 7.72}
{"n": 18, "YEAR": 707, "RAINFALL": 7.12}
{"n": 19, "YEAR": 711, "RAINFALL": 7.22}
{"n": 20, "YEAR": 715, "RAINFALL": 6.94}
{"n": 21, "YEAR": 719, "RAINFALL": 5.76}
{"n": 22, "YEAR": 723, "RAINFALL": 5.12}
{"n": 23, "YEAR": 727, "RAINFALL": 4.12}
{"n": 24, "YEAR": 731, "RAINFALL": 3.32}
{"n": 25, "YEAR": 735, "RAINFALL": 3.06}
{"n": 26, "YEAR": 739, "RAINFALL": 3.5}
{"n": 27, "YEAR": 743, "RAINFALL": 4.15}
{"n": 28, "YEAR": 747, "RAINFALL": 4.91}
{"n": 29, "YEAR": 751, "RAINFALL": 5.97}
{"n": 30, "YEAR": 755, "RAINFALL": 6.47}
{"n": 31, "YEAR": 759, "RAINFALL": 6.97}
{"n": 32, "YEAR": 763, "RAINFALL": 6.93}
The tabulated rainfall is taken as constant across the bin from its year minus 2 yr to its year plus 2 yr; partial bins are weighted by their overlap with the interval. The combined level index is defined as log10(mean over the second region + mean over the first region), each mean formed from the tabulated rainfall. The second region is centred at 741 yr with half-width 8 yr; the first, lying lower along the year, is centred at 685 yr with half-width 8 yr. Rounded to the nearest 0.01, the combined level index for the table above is 1.06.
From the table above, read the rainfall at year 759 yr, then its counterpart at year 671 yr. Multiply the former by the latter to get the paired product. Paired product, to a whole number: 48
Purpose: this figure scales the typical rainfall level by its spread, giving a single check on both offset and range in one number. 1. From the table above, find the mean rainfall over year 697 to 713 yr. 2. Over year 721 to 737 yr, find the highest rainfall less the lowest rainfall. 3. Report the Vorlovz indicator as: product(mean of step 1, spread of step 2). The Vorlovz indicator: 15.3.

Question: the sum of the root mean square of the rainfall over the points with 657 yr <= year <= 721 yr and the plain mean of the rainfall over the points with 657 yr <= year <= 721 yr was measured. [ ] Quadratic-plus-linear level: 14.7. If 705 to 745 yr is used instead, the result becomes 10.3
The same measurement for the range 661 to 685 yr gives 14.8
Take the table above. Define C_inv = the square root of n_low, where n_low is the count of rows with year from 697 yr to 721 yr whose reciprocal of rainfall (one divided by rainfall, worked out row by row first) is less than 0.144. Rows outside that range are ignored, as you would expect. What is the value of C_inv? 2.0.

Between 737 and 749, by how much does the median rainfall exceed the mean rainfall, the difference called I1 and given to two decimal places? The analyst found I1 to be -0.04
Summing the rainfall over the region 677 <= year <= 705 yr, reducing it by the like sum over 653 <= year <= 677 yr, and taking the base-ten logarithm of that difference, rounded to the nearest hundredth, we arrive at 0.94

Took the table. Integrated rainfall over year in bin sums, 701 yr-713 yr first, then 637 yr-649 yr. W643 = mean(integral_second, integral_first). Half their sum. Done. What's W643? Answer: 90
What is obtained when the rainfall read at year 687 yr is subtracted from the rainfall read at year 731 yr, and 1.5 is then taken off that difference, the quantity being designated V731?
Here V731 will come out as -5.9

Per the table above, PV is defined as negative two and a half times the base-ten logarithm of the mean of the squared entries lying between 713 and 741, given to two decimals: -3.38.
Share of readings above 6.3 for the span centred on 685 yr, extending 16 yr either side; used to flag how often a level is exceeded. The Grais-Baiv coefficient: 1.00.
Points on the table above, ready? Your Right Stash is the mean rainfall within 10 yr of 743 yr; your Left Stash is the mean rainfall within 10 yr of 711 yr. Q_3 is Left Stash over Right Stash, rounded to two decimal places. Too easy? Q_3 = 1.61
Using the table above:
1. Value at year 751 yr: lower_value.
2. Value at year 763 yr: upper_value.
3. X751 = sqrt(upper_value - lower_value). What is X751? 1.0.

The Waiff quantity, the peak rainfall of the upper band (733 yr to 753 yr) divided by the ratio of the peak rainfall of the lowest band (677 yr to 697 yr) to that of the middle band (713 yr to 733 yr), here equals 5.4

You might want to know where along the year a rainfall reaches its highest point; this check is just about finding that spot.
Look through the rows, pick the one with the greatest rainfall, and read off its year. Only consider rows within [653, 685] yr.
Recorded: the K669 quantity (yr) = 659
